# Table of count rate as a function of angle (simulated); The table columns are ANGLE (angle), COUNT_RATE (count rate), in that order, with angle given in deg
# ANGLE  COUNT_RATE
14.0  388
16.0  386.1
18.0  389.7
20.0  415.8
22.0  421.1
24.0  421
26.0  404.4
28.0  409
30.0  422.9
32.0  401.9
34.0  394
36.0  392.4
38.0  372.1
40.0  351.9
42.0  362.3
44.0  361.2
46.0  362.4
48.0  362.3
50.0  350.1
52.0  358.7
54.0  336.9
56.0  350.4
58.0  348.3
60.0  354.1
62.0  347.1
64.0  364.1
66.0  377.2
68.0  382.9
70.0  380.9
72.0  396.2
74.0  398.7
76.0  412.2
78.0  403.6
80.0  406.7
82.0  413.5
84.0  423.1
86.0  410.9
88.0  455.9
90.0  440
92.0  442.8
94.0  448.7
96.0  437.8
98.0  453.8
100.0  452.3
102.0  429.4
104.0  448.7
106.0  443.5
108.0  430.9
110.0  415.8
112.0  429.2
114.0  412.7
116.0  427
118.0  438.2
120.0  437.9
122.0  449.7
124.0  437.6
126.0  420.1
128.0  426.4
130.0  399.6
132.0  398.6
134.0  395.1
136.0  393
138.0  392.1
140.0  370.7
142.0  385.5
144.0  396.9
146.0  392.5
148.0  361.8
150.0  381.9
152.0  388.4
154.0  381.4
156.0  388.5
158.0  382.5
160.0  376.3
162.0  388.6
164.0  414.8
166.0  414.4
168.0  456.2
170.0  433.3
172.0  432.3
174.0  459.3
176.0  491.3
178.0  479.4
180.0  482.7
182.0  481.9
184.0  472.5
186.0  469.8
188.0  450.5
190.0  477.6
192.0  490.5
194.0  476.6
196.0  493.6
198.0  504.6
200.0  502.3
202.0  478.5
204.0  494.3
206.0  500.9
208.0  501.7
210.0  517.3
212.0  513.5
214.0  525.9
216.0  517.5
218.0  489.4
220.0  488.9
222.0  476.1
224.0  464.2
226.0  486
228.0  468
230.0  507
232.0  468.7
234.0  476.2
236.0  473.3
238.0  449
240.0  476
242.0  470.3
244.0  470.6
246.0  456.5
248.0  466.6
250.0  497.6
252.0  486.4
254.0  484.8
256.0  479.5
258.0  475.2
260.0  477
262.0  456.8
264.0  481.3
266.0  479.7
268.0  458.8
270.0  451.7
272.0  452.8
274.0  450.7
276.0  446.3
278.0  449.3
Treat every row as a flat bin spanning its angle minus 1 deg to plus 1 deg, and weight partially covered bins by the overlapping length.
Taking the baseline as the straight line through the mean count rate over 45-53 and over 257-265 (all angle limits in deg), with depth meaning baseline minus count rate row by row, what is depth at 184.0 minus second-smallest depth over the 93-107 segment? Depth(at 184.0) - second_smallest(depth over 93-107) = 25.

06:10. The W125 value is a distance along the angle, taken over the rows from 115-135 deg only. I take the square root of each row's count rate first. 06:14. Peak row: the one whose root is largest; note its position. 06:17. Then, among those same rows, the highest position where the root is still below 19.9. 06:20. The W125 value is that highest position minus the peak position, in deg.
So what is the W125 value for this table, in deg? 12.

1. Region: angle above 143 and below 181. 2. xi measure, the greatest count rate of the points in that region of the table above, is 491.3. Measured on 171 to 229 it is 525.9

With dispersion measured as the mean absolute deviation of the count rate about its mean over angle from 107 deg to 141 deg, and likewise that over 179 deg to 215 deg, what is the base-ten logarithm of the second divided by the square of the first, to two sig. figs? -1.3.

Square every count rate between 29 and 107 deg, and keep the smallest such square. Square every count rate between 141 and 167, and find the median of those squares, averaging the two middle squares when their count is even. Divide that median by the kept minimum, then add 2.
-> 3.3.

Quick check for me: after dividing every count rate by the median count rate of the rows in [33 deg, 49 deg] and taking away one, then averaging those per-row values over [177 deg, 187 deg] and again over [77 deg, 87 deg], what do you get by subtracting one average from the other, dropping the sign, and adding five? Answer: 5.18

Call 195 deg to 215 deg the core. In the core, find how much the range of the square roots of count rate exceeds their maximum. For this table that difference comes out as -21.9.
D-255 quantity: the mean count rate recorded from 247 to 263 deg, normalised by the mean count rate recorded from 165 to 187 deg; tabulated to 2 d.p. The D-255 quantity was 1.04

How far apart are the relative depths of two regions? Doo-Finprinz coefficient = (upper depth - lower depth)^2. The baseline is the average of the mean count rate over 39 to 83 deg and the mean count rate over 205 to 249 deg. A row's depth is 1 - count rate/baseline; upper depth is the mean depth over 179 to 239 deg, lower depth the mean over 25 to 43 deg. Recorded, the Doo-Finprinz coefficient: 0.051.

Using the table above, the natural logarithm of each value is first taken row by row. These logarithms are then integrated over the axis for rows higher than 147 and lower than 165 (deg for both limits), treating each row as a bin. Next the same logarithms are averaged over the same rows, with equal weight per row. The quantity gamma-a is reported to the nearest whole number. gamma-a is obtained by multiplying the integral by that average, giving 638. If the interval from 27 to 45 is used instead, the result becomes 638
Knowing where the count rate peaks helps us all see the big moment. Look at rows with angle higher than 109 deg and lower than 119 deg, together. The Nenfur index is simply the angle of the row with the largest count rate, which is 118.0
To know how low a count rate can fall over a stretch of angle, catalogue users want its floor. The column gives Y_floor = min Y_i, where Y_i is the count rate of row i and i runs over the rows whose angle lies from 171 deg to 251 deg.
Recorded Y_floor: 432.3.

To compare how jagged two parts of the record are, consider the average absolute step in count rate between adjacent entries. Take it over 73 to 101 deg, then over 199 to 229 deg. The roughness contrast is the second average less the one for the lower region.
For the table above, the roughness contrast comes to 1.2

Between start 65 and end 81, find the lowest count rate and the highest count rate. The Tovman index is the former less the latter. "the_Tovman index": -35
